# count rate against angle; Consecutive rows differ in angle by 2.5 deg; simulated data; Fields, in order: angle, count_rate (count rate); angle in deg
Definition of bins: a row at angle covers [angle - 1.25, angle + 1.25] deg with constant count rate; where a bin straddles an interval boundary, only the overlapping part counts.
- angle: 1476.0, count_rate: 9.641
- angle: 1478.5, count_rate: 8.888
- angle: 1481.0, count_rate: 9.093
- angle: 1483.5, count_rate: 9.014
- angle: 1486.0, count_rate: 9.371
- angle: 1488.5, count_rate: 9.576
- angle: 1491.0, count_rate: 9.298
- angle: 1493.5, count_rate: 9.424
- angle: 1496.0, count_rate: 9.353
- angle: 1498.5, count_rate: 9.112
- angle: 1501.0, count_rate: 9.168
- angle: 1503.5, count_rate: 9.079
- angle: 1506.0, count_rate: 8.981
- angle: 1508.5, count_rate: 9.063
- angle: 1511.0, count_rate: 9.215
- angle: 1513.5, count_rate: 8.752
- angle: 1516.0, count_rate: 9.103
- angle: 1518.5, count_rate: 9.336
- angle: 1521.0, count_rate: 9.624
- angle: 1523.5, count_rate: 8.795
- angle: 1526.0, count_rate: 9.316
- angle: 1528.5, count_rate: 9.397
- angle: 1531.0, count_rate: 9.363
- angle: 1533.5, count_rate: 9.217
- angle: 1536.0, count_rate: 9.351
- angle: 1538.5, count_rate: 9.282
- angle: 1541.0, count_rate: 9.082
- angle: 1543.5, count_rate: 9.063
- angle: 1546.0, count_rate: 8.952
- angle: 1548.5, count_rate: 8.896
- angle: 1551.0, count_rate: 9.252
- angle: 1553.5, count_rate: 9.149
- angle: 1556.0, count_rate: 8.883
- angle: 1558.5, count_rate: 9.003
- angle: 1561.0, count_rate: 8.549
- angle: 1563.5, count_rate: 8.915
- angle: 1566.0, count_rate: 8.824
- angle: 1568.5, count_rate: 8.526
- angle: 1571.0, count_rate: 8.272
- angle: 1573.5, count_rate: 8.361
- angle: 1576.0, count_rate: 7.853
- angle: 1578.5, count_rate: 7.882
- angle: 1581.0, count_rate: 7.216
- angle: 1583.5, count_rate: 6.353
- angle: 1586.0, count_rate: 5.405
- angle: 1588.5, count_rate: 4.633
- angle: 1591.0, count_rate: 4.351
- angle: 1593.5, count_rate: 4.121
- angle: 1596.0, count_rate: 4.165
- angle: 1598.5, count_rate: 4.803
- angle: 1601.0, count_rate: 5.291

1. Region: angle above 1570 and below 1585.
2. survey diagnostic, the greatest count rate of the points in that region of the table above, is 8.361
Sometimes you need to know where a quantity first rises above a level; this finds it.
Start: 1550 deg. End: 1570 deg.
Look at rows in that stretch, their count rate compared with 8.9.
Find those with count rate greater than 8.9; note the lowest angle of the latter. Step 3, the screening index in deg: 1551.0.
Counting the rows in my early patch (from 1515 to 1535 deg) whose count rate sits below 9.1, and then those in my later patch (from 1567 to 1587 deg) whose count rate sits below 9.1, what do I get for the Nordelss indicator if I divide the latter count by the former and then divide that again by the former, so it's 8.00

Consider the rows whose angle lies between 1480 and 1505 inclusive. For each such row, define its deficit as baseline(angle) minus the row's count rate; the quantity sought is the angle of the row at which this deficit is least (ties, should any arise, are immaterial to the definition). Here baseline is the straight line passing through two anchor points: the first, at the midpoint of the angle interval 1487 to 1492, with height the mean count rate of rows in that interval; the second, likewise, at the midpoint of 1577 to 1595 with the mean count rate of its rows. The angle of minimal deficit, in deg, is 1503.5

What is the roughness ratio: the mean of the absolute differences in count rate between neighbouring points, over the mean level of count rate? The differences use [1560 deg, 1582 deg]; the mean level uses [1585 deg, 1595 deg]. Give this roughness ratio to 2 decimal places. 0.06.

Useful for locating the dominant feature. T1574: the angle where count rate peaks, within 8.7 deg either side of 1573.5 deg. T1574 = 1566.0 deg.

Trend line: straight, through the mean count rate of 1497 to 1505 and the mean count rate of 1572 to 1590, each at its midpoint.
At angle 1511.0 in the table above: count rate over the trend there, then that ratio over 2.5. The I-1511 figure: 0.417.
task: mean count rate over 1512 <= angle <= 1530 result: 9.19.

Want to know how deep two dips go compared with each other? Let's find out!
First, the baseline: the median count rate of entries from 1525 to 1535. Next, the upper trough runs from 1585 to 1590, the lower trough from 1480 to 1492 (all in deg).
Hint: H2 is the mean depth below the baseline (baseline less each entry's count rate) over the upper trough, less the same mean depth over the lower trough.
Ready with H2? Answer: 4.3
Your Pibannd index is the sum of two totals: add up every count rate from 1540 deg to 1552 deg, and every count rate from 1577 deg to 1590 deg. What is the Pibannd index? 76.7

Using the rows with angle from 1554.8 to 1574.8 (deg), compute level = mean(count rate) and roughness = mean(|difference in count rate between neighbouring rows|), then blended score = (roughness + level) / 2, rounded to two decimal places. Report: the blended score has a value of 4.45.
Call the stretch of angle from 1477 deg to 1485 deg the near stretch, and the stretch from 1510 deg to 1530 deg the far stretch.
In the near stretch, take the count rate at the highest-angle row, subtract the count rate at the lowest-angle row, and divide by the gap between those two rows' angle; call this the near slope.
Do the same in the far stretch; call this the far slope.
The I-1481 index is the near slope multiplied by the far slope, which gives 0.000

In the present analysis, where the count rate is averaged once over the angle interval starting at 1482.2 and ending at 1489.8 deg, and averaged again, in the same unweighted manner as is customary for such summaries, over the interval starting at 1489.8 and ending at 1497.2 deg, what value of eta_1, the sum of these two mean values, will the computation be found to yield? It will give 18.7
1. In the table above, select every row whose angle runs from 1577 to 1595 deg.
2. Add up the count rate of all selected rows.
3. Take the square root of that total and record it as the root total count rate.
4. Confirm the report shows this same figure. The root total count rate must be 6.32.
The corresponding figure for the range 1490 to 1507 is 8.03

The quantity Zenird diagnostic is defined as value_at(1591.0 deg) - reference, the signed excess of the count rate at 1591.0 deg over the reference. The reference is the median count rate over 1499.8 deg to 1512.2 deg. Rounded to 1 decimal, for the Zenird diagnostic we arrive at -4.7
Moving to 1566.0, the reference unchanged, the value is -0.3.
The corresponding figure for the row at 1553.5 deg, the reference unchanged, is 0.1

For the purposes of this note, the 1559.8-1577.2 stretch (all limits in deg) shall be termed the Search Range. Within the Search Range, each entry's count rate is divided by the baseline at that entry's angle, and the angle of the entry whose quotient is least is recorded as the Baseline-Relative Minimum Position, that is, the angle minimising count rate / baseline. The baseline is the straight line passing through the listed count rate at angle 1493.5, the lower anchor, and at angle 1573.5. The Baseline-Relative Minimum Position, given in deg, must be 1576.0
